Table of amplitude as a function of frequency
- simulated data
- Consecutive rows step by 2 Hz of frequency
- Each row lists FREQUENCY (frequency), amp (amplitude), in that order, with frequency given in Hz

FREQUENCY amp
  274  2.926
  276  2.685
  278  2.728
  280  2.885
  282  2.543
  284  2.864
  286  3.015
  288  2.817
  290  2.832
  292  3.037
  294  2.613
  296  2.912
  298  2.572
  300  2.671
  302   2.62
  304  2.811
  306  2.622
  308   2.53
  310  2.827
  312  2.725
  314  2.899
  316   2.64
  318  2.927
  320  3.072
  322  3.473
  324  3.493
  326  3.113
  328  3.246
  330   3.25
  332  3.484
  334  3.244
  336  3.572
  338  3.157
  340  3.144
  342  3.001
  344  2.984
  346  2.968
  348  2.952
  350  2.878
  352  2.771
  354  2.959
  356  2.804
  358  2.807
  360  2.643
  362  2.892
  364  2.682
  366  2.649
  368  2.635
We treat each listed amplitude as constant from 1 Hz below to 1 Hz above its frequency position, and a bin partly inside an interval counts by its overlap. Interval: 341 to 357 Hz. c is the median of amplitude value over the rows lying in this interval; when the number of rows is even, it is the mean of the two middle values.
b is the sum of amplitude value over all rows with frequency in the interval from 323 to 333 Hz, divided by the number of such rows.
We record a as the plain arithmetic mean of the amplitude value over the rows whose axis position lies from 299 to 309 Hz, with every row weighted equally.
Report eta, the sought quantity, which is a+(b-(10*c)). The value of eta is -23.6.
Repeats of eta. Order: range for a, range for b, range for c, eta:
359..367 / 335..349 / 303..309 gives -20.4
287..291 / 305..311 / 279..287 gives -23.3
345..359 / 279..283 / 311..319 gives -22.5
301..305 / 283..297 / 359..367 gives -21.1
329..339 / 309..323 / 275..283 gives -20.8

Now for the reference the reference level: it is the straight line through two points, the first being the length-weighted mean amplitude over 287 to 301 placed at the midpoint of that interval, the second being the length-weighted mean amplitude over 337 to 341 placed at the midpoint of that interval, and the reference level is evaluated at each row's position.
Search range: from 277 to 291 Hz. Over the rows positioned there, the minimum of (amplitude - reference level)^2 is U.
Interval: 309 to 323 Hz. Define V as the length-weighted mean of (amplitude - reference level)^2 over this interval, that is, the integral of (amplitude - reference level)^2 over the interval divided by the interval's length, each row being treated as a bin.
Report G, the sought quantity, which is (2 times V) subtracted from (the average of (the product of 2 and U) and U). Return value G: -0.10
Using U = 0.0065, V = 0.054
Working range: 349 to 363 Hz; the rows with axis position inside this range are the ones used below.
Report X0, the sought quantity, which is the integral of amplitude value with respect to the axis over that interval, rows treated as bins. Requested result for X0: 39.5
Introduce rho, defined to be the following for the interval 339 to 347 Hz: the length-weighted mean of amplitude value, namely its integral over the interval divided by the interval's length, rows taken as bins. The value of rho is 3.0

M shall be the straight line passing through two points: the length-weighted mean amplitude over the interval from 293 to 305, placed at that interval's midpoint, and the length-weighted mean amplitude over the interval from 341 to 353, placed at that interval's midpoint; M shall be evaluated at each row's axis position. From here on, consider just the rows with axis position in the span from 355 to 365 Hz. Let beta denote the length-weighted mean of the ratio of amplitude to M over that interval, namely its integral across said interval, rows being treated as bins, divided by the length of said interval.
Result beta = 0.93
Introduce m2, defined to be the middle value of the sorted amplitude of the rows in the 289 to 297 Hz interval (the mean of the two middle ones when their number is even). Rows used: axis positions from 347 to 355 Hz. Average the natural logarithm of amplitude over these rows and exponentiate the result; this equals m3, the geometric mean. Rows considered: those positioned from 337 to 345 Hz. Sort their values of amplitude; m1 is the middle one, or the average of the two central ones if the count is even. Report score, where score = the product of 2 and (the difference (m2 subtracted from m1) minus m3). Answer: -5.38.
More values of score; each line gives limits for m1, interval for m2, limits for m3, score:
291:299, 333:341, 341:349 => -6.83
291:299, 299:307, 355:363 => -5.34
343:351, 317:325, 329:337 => -7.39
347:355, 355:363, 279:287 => -5.42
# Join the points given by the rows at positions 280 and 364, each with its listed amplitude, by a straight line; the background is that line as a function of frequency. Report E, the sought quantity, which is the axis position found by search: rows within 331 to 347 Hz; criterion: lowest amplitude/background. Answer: 346 Hz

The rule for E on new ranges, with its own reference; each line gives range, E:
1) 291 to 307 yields 298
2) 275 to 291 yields 282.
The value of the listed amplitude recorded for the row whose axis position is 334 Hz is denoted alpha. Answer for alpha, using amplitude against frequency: 3.244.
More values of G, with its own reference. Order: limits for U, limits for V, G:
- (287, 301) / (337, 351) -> -0.09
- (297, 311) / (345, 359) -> -0.31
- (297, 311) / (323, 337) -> -0.18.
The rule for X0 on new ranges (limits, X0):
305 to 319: 38.3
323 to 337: 46.8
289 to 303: 38.5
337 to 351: 42.2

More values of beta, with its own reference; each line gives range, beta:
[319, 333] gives 1.17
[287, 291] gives 1.06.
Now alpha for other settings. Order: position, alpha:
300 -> 2.671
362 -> 2.892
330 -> 3.25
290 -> 2.832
